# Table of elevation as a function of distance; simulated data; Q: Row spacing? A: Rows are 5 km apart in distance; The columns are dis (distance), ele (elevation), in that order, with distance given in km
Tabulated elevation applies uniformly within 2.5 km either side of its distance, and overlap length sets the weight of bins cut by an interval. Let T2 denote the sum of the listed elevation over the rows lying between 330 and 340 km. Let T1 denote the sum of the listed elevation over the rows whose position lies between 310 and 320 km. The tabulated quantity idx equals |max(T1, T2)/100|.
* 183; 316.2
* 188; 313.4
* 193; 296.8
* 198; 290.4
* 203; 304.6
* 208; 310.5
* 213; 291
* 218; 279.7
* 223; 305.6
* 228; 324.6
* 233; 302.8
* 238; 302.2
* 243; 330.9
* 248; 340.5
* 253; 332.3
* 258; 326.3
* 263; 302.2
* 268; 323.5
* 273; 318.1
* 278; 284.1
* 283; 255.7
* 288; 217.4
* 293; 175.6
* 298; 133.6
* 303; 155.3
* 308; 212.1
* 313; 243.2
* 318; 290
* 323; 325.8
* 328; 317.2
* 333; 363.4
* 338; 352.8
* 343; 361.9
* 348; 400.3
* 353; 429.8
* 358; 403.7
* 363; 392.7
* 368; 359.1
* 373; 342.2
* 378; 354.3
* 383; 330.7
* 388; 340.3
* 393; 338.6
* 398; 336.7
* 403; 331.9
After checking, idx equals 7.16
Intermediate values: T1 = 533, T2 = 716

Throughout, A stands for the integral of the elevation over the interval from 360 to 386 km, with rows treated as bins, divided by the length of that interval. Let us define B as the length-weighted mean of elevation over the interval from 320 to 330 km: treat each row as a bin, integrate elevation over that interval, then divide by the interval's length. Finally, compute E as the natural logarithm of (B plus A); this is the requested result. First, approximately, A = 356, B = 320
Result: 6.52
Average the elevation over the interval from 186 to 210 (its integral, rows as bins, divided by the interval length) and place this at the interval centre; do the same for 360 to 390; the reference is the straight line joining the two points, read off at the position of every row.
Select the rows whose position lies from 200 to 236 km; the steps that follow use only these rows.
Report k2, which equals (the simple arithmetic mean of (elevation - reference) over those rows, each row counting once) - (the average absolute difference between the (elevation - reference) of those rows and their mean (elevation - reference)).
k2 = -17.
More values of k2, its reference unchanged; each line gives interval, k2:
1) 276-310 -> -170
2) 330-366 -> 19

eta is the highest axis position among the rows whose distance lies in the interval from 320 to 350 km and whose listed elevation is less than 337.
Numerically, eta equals 328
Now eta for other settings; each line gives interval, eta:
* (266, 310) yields 308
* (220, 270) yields 268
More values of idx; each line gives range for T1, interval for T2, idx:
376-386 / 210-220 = 6.85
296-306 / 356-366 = 7.96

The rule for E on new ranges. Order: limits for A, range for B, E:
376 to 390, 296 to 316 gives 6.28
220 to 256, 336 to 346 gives 6.52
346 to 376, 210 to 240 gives 6.53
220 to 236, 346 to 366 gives 6.57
